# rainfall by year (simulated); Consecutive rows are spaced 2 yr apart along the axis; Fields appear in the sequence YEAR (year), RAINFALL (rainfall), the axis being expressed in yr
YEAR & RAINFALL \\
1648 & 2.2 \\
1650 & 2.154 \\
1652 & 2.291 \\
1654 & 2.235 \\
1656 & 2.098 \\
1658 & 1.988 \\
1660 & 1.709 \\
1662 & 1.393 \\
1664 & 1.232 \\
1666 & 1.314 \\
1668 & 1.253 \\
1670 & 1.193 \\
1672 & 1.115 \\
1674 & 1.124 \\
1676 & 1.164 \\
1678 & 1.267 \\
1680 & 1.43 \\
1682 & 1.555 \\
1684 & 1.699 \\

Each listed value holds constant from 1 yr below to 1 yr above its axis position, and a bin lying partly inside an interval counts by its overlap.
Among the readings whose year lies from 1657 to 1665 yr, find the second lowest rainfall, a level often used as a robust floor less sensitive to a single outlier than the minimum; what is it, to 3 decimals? 1.393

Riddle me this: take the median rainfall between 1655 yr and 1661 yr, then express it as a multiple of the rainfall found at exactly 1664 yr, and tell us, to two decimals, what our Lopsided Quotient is 1.61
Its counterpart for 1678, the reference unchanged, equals 1.57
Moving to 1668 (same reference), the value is 1.59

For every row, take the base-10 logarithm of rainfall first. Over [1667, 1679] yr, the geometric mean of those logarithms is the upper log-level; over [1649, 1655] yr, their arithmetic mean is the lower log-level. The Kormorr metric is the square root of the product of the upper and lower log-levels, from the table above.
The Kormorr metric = 0.16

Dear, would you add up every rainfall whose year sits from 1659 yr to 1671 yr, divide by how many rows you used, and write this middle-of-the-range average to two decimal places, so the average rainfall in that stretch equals 1.35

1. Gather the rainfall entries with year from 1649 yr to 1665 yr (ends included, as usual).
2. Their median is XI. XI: 2.04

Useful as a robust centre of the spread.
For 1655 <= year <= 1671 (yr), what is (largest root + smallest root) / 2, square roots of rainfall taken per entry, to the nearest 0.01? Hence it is 1.27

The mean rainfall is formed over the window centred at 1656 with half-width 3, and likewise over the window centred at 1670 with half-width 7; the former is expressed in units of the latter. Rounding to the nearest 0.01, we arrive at 1.76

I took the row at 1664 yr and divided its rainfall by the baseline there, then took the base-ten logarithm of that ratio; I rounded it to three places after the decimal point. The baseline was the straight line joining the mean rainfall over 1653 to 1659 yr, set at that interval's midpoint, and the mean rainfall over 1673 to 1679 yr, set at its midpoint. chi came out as -0.149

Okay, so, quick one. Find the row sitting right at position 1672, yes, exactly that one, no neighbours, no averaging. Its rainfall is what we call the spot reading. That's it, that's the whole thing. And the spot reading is 1.115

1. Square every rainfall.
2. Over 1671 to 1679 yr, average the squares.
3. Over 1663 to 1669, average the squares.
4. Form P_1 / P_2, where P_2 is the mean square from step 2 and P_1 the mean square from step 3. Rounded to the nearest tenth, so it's 1.2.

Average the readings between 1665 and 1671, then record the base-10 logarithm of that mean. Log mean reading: 0.10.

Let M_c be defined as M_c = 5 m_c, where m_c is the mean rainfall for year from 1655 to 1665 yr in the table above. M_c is 8.4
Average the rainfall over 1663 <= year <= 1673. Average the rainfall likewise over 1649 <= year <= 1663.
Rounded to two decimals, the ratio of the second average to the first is 1.62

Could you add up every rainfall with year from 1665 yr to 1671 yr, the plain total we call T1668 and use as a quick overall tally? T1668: 3.8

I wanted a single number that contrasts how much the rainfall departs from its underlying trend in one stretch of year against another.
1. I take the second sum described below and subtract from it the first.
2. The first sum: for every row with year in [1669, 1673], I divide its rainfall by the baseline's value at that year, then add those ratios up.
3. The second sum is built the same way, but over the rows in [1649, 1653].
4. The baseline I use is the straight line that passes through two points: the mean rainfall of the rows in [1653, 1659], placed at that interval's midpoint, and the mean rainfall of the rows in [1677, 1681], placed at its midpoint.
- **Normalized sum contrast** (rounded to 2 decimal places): 0.53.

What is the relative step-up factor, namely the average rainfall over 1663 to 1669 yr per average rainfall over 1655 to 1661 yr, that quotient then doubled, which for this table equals 1.31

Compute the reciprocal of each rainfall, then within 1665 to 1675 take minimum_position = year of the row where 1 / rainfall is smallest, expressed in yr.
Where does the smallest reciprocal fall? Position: 1666 yr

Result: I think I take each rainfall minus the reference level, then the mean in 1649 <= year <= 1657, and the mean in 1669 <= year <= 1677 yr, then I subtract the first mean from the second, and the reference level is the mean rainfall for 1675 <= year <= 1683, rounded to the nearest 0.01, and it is -1.05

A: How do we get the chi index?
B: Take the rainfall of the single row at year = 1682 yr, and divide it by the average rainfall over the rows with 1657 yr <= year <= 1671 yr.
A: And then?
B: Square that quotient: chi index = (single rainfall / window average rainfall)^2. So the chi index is 1.17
